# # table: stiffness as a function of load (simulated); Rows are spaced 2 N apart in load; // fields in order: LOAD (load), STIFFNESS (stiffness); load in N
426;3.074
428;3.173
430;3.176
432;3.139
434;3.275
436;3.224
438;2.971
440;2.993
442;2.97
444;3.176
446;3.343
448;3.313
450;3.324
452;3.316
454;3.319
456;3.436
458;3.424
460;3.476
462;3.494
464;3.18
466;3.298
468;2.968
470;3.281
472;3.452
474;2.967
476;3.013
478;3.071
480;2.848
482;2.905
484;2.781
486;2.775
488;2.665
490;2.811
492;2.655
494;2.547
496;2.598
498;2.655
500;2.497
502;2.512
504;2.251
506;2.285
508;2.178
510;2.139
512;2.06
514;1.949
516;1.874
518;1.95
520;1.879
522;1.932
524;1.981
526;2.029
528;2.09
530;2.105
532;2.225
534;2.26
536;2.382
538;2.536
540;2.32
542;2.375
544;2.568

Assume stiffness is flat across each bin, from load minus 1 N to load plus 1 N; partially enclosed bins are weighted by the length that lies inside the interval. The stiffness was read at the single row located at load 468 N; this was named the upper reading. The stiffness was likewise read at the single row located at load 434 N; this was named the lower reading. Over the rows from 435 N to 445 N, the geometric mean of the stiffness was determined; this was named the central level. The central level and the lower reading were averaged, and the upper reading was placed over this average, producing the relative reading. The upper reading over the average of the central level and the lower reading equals 0.94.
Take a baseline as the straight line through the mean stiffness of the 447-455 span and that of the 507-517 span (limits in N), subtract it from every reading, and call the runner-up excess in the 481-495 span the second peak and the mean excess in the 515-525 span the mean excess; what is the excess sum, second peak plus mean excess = 0.29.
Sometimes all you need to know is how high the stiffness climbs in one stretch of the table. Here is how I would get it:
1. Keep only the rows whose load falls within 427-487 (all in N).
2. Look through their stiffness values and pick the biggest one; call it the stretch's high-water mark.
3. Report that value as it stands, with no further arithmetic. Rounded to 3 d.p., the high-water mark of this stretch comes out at 3.494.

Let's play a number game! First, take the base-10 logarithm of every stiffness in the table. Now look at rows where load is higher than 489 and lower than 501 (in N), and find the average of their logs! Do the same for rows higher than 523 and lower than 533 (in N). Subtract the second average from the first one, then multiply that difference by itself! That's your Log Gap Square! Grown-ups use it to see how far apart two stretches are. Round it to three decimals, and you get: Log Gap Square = 0.010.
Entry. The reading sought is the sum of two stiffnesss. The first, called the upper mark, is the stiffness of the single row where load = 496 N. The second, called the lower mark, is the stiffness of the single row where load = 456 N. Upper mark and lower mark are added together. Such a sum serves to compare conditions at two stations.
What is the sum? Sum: 6.0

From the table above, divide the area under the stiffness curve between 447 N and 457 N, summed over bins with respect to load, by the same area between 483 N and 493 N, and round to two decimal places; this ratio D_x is 1.22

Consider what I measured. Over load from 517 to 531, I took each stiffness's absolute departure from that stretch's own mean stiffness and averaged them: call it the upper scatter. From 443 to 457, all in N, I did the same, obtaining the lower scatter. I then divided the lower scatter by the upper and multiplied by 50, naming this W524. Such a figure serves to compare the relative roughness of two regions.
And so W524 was 31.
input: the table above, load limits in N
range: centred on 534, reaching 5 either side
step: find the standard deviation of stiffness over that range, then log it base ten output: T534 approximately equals -0.8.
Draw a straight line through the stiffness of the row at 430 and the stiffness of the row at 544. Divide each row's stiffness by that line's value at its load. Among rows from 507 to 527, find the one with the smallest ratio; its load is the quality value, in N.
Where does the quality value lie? 516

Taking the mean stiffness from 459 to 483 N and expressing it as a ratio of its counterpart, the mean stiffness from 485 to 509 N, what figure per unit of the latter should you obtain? 1.25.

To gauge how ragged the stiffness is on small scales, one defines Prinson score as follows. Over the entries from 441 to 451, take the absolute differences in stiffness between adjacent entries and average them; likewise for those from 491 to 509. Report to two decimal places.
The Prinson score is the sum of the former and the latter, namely 0.20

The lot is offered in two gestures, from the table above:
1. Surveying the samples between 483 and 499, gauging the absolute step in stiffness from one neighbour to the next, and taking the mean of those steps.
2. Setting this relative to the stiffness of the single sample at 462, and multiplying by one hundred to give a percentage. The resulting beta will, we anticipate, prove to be 2.6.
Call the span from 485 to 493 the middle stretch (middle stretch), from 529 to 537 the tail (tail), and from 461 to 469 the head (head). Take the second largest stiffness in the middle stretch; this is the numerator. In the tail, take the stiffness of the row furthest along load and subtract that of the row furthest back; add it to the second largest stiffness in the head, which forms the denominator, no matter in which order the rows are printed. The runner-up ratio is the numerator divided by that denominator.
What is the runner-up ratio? 0.78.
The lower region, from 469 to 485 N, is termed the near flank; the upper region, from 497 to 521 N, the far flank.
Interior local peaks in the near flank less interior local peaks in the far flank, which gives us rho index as 0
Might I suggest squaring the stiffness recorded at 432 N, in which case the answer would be 9.9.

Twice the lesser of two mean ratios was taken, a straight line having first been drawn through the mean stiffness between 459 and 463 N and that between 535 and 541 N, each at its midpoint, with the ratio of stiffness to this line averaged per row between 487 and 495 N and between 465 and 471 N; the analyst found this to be 1.74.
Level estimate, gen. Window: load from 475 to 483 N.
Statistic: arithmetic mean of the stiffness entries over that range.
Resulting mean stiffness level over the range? 2.96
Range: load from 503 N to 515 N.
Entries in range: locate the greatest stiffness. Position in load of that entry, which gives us 506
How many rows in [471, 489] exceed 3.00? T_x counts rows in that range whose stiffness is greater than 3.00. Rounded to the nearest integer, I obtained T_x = 3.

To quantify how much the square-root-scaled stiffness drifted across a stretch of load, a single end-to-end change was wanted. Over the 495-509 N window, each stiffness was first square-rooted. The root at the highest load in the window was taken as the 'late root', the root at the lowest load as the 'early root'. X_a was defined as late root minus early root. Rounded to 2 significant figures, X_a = -0.14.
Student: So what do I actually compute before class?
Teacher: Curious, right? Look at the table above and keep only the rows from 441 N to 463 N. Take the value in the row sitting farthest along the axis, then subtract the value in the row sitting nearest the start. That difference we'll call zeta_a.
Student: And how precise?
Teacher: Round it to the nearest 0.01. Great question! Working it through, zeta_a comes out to 0.52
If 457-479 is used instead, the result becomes -0.35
